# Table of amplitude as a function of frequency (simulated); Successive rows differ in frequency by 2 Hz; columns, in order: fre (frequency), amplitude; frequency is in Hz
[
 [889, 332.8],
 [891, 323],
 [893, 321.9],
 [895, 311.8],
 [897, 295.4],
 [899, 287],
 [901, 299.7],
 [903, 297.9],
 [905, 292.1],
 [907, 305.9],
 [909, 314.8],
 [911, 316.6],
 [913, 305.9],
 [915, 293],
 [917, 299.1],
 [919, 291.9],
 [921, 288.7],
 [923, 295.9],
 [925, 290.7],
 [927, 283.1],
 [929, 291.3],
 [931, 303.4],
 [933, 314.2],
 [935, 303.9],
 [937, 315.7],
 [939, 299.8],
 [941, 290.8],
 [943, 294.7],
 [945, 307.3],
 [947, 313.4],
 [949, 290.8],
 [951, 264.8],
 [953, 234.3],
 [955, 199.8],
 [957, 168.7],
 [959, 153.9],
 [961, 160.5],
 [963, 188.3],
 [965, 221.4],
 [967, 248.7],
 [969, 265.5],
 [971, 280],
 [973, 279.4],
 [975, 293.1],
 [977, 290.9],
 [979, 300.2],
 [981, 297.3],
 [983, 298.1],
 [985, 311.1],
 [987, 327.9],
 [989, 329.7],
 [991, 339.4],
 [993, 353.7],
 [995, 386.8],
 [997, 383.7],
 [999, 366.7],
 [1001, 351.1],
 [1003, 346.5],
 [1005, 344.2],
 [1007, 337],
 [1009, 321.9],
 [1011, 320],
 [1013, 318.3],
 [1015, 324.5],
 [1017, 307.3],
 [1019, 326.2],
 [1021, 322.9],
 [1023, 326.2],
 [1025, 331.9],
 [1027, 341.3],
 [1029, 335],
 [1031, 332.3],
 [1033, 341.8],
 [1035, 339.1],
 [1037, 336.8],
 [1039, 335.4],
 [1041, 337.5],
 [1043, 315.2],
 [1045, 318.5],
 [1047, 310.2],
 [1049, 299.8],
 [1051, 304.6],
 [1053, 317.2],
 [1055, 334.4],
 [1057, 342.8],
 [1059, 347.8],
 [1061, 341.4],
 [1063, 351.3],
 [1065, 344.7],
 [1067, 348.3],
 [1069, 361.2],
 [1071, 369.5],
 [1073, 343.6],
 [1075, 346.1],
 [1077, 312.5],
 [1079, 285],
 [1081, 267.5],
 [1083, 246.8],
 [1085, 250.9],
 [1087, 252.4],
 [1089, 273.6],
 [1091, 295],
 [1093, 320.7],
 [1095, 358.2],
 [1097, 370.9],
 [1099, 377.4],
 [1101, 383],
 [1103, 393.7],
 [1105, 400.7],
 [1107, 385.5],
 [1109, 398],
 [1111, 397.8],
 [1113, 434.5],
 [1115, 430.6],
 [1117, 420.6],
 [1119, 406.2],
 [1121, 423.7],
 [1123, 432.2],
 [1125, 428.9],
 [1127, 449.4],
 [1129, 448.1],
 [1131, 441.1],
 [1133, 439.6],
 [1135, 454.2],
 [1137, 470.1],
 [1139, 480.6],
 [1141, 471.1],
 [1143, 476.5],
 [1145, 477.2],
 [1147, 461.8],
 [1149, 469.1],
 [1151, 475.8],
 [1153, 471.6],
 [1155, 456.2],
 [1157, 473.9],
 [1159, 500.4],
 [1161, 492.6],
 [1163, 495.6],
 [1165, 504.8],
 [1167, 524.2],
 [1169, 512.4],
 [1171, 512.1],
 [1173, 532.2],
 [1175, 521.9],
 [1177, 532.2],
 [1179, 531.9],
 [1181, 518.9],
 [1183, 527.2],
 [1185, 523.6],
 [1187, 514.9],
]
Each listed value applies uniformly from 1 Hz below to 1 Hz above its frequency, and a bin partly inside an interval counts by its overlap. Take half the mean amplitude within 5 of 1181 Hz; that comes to 263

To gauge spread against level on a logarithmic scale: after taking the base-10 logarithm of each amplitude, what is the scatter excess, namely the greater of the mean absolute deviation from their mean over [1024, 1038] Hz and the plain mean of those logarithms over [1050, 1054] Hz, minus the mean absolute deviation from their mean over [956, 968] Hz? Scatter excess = 2.43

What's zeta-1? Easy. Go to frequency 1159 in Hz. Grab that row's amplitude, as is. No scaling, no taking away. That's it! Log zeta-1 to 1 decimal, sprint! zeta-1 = 500.4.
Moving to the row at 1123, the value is 432.2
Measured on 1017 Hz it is 307.3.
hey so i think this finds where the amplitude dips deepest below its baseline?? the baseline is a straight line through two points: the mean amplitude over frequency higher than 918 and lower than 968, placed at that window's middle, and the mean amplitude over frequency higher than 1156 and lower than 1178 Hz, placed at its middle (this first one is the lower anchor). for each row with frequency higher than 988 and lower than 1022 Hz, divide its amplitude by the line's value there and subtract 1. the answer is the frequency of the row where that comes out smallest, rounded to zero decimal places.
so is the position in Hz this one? 1017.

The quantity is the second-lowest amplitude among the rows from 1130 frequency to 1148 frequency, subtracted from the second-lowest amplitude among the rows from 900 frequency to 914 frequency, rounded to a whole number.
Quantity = -143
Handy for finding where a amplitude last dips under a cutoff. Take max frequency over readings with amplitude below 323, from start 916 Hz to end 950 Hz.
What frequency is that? 949 Hz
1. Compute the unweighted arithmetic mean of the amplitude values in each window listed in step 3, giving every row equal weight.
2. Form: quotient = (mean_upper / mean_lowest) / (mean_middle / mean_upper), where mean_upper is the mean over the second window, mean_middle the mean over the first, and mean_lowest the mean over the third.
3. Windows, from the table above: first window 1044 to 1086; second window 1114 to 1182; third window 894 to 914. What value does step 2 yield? 2.3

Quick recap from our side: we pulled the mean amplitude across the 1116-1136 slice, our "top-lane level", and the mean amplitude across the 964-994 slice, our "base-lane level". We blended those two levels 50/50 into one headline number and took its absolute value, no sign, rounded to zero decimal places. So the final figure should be 365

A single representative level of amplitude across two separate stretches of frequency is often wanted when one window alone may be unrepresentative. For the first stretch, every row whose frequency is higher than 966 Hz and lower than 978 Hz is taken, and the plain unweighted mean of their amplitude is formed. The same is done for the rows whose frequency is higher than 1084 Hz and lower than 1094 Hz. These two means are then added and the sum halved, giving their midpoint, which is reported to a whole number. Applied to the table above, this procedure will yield 277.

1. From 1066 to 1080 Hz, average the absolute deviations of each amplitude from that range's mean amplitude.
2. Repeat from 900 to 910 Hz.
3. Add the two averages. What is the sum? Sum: 29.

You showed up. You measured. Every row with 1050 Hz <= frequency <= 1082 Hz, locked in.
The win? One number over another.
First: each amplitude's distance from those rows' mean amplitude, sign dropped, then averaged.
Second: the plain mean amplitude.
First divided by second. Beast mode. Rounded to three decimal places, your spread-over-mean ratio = 0.066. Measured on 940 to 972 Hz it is 0.192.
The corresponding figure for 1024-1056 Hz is 0.037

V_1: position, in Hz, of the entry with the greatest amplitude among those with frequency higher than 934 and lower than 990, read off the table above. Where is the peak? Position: 989 Hz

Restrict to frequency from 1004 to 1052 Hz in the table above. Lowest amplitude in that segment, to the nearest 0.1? 299.8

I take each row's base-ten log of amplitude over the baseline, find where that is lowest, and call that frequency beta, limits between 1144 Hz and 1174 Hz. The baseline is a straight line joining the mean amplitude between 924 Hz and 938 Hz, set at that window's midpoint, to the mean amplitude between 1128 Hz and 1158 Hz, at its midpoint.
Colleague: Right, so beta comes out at 1155 Hz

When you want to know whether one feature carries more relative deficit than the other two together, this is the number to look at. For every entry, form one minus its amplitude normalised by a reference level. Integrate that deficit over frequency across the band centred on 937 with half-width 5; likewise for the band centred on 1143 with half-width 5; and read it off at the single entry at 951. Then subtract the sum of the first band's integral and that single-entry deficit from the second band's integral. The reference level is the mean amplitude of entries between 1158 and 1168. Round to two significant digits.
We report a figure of -3.8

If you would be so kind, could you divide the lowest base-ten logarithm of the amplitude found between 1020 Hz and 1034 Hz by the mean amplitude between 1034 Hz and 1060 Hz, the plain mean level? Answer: 0.0077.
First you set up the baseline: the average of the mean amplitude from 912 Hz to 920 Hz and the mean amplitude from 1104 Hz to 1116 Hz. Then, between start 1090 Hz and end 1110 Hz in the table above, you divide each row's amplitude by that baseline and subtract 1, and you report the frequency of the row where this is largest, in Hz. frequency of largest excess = 1105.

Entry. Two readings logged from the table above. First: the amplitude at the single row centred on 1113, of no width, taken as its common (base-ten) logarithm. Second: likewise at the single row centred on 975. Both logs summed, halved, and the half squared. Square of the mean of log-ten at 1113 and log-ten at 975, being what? 6.5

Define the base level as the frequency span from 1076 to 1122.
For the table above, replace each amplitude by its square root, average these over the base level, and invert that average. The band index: 0.054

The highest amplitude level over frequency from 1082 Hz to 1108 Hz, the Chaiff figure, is 400.7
